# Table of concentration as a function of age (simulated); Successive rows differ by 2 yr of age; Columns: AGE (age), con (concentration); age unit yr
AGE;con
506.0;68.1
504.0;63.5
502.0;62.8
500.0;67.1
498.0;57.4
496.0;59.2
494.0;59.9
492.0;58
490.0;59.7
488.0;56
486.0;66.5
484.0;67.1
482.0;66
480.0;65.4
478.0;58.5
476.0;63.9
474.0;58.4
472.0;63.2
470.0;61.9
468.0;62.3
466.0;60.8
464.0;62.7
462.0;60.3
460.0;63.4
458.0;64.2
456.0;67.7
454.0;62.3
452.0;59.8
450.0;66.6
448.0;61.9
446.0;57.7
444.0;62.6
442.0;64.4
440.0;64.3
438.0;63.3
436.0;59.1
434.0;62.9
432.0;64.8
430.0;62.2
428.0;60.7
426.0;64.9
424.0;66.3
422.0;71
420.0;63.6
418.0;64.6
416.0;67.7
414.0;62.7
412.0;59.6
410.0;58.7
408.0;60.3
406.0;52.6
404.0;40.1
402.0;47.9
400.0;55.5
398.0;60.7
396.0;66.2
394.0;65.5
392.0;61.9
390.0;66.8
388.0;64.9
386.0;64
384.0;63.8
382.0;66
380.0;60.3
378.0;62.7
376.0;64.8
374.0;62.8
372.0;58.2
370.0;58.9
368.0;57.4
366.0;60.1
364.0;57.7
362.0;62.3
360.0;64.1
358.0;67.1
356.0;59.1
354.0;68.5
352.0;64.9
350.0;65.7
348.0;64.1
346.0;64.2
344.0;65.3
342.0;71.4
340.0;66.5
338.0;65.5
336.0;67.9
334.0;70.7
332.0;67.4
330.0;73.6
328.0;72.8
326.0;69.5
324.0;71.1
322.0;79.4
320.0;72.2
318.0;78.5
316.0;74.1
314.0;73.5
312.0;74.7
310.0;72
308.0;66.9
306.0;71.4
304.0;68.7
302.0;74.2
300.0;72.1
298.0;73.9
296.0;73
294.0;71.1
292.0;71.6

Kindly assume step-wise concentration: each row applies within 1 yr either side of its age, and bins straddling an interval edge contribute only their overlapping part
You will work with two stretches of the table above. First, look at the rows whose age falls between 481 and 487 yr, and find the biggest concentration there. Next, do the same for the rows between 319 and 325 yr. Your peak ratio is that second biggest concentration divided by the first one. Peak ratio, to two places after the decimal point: 1.18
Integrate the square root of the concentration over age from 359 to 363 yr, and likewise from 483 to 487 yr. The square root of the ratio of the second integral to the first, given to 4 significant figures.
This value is 1.014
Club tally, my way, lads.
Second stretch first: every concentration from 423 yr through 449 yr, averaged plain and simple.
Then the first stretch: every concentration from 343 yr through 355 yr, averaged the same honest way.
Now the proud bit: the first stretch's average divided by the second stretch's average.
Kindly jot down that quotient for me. 1.044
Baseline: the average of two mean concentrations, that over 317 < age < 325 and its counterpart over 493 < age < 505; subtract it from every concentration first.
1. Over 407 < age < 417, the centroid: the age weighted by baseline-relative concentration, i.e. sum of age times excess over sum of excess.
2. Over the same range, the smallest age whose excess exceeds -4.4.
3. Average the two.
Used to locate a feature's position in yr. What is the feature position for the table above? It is 413.4 yr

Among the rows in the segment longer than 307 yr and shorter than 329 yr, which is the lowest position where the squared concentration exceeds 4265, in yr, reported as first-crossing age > 308.0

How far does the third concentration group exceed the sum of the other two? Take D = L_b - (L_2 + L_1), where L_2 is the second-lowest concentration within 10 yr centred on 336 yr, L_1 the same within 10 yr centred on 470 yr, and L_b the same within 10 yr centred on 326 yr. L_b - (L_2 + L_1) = -56.2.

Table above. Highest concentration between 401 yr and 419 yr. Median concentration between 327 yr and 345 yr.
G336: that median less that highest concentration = 0.2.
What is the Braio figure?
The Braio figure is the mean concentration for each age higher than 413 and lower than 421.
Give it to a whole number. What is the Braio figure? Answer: 65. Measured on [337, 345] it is 67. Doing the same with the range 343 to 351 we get 65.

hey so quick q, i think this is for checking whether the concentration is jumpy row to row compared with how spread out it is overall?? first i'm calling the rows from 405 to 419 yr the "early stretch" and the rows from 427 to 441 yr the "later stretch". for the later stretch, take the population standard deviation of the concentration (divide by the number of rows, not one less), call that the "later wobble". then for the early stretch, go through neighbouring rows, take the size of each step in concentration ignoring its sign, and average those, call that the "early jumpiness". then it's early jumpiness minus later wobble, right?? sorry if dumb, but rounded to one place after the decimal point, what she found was 1.7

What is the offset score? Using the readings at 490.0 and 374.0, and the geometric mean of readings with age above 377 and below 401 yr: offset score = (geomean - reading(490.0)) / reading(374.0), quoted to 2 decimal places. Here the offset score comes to 0.05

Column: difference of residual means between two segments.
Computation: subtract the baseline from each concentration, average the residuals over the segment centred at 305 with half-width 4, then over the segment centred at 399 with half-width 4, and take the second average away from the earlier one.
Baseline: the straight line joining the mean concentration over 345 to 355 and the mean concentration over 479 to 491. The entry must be 11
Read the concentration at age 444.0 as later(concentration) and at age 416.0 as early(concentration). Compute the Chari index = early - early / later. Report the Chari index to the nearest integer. 67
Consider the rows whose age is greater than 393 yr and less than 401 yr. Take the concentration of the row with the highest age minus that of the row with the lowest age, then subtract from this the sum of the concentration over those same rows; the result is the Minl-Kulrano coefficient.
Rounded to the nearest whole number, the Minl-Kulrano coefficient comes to -258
